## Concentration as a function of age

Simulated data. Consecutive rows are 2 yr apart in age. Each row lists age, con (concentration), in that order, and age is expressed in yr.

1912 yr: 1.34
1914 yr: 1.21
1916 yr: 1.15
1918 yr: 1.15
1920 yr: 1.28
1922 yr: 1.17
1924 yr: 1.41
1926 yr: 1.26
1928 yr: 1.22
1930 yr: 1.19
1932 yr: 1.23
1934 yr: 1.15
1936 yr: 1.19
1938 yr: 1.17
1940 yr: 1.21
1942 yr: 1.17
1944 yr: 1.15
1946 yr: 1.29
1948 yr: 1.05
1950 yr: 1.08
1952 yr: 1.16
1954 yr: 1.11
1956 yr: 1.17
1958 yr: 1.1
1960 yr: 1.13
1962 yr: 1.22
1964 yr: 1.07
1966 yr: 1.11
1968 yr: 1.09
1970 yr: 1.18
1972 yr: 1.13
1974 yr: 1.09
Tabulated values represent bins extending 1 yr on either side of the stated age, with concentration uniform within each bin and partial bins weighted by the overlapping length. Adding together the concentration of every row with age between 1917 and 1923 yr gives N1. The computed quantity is 3.60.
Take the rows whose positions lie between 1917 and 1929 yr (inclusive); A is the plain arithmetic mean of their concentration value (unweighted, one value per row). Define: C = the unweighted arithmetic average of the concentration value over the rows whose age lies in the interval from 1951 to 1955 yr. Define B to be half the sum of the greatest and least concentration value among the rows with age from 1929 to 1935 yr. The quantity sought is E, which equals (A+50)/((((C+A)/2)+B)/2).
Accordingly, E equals 43.0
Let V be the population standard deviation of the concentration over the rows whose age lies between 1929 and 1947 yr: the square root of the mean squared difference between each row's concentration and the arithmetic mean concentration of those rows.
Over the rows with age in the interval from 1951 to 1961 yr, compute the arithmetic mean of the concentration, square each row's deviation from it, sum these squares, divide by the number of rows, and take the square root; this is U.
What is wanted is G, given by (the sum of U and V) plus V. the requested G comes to 0.11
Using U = 0.027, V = 0.042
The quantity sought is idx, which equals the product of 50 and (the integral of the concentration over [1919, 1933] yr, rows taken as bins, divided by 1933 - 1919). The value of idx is 62.6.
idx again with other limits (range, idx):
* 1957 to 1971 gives 56.4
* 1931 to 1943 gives 59.3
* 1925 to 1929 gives 62.0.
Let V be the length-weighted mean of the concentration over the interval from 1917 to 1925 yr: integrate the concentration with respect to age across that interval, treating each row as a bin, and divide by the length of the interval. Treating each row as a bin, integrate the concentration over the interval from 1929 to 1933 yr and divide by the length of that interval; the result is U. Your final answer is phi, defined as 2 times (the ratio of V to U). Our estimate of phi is 2.07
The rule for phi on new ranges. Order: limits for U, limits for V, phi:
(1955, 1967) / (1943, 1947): 2.15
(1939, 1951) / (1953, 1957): 1.97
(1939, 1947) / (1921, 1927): 2.12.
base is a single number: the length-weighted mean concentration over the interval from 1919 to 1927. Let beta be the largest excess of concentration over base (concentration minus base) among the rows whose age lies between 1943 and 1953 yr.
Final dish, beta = 0.01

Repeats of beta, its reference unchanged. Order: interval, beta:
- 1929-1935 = -0.05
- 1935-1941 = -0.07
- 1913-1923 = 0.00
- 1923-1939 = 0.13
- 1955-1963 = -0.06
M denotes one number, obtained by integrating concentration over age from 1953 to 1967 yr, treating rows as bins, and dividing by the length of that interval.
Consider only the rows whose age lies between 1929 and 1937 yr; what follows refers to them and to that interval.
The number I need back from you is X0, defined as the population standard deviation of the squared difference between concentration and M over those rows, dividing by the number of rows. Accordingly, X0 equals 0.0035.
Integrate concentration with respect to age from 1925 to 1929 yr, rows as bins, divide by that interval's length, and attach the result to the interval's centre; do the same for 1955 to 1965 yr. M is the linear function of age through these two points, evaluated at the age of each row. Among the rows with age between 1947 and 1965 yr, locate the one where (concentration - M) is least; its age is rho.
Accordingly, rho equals 1948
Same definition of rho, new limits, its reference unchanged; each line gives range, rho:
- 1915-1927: 1916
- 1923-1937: 1934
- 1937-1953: 1948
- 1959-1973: 1964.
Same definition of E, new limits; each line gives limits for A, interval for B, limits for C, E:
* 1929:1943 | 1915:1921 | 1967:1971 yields 43.1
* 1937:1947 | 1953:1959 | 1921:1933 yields 43.4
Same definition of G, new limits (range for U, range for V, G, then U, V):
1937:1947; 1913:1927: 0.22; 0.050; 0.087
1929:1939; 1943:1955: 0.18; 0.027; 0.077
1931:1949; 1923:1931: 0.23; 0.062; 0.085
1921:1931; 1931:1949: 0.21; 0.086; 0.062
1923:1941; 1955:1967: 0.17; 0.072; 0.049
